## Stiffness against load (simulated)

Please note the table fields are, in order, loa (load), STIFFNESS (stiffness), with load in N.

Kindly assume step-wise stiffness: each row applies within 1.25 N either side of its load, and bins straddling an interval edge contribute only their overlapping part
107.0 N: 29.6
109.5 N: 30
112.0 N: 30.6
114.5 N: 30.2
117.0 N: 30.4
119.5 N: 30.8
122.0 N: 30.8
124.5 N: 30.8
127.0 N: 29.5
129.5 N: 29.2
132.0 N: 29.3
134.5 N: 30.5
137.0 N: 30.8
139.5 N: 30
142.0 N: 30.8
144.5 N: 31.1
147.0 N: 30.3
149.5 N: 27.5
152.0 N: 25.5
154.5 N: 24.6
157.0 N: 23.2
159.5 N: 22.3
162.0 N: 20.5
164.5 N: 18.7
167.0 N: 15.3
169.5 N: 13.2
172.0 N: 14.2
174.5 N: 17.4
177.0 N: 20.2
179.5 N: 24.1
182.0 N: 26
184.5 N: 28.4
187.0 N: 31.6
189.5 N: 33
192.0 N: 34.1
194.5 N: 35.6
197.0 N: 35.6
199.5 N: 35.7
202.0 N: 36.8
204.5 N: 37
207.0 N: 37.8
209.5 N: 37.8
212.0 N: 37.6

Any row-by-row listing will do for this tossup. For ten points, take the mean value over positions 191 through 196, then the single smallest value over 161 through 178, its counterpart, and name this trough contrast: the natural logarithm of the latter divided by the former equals -0.97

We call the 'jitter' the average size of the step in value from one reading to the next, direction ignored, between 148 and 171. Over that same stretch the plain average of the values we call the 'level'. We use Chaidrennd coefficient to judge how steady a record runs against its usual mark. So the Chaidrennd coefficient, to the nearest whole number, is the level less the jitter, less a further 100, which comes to -81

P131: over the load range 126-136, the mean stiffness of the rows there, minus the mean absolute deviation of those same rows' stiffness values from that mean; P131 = 29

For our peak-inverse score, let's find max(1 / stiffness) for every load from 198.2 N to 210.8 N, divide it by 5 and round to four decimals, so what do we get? 0.0056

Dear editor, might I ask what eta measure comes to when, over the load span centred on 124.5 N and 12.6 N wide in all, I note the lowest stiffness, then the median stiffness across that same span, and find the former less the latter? -1.6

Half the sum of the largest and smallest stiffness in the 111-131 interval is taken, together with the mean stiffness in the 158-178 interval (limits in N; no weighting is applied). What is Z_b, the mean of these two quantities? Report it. 23.9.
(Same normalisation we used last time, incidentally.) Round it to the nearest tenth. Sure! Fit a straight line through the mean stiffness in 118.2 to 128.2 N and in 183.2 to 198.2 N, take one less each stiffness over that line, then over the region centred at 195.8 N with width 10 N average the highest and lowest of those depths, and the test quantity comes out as -0.1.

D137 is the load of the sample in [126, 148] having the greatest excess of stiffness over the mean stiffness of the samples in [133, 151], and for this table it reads 144.5 N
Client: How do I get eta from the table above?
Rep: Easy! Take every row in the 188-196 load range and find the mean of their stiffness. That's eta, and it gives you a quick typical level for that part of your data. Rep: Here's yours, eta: 34.2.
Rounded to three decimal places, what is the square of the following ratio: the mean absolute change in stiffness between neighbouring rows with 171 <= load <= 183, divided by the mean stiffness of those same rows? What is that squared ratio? 0.021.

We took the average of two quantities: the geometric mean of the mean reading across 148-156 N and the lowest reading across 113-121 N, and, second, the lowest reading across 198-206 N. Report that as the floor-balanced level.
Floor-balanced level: 31.8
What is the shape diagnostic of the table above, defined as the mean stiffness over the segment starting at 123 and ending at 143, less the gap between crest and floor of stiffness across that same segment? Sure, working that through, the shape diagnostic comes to 29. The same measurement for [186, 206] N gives 30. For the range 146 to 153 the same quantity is 23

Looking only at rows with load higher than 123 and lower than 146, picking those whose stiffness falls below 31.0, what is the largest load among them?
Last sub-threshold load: 142.0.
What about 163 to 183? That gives 182.0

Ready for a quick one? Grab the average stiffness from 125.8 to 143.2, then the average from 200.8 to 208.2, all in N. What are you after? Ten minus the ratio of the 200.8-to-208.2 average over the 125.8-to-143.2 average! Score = 8.76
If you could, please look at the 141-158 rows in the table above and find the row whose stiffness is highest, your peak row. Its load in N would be 144.5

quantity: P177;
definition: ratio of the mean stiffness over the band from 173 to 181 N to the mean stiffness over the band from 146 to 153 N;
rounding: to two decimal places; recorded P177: 0.74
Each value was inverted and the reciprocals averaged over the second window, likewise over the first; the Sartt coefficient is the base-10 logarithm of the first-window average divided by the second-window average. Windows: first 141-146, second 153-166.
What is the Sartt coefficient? -0.16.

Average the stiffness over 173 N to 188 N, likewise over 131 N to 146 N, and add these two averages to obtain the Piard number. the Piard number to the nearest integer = 55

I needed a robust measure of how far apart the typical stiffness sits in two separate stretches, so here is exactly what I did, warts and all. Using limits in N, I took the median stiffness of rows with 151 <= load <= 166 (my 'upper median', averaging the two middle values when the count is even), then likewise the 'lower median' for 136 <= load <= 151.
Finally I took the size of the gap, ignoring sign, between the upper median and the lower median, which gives 7.8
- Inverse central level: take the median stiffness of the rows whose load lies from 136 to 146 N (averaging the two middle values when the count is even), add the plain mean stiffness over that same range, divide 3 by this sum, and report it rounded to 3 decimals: 0.049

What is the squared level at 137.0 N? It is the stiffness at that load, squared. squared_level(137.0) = 949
